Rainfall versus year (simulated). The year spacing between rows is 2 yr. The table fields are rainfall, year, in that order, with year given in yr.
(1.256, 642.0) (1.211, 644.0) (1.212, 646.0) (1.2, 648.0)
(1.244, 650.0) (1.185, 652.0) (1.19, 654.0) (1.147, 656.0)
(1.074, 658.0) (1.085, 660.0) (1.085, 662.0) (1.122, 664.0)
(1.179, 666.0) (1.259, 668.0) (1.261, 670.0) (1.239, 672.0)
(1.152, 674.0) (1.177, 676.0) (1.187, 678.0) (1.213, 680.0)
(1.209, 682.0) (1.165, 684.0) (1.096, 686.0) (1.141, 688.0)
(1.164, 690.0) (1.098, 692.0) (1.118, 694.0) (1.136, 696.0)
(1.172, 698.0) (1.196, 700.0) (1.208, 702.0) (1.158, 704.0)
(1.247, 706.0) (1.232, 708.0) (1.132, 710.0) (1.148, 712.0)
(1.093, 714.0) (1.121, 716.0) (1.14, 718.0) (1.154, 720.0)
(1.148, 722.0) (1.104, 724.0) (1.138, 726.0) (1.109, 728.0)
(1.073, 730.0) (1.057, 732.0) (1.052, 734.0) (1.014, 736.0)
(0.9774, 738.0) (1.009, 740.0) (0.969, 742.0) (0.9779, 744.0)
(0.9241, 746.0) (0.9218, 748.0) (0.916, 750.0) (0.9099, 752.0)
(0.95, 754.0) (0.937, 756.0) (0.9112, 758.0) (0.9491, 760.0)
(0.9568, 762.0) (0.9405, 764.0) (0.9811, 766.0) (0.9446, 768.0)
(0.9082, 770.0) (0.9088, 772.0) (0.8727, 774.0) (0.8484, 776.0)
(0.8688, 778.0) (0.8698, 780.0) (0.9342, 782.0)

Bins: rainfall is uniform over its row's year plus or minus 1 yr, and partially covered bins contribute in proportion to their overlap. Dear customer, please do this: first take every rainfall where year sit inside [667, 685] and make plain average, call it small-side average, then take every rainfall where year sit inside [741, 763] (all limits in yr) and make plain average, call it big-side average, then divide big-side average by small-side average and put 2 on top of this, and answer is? 2.78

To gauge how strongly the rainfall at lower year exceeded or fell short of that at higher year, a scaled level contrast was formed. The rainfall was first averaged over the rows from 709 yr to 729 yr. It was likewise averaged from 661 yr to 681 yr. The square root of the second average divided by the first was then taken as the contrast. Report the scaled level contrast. 1.03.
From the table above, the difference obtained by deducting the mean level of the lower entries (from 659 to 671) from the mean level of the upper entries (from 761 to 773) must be -0.23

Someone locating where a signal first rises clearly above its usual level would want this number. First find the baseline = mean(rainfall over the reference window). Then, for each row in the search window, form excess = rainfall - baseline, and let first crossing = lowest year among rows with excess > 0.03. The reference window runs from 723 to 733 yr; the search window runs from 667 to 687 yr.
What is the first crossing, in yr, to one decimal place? 668.0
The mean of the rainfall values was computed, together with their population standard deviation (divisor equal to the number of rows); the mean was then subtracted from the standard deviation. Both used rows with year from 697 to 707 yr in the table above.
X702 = -1.17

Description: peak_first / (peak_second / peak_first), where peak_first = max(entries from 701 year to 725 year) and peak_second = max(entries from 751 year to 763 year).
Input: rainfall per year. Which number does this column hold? 1.63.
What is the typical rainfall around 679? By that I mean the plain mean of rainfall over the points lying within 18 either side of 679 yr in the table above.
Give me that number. 1.17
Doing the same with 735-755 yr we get 0.96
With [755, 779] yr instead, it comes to 0.92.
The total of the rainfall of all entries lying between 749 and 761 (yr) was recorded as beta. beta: 6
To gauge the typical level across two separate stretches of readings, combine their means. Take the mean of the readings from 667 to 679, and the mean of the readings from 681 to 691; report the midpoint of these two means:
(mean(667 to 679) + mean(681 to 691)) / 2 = 1.18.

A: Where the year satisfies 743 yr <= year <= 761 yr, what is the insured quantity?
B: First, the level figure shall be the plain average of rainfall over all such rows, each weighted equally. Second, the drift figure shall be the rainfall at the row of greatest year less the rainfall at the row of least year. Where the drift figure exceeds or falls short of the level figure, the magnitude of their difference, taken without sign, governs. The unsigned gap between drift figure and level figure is 0.96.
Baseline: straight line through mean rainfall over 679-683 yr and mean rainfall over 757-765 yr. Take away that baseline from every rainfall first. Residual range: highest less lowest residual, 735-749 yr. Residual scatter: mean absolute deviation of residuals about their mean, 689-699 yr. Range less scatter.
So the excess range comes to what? 0.038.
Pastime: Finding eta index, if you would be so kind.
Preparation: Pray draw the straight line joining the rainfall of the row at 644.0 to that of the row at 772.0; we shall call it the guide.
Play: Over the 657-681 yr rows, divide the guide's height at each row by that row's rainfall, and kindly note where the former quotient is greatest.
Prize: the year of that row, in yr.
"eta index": 658.0 yr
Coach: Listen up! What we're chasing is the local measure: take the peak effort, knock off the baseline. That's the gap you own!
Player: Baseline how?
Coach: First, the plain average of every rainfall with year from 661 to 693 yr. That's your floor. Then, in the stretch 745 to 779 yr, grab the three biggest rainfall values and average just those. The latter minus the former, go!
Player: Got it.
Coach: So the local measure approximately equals -0.21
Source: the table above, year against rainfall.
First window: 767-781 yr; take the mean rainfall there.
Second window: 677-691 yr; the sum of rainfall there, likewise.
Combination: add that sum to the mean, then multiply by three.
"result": 27.19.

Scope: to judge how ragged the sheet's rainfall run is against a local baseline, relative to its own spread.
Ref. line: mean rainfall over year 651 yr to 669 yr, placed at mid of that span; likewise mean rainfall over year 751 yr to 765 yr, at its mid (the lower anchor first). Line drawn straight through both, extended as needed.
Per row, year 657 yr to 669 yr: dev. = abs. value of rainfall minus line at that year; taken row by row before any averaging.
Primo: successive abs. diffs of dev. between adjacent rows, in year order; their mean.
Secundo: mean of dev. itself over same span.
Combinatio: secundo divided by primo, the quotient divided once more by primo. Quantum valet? 54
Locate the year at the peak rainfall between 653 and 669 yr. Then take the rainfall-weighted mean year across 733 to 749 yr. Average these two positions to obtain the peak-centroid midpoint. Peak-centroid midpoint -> 704.4 yr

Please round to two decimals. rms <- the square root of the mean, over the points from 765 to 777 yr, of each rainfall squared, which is 0.91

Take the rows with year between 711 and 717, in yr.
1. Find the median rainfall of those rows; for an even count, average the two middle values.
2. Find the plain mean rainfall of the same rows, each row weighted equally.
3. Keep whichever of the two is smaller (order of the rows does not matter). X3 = 1.12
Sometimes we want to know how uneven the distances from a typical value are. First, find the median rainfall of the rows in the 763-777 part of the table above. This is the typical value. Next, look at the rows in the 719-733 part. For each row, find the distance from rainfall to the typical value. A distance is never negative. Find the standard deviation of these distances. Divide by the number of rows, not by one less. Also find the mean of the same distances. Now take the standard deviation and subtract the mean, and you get -0.17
